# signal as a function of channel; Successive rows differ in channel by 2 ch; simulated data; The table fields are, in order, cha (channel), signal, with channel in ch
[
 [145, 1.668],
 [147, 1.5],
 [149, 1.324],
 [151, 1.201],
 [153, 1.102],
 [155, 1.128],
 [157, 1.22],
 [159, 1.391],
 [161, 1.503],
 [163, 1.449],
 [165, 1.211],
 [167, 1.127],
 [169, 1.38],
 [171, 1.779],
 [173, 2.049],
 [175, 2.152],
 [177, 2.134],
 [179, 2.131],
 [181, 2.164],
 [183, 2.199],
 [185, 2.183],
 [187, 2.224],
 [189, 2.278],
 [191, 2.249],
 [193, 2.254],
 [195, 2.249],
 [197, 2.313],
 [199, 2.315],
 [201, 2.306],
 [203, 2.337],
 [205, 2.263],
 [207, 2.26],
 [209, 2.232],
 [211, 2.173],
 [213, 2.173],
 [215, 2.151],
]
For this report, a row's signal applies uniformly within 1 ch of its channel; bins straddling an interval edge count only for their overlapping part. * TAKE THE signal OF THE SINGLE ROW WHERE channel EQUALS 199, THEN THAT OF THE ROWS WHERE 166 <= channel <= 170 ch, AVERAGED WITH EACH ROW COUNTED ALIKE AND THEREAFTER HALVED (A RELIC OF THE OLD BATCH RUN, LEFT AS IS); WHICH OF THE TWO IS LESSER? 0.63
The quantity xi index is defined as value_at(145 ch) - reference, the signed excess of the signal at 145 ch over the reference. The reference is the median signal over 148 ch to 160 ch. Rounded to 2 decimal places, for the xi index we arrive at 0.46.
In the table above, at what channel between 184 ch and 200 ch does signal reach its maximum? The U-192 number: 199 ch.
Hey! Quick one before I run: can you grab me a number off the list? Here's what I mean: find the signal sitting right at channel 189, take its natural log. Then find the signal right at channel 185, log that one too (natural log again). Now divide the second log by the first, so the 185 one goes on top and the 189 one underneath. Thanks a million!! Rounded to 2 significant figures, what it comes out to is 0.95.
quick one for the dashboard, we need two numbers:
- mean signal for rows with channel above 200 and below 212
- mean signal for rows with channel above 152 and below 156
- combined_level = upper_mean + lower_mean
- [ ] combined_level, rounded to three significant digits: 3.38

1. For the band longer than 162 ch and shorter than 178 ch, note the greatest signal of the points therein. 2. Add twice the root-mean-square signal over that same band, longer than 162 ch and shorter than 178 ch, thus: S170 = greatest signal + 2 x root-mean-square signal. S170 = 5.56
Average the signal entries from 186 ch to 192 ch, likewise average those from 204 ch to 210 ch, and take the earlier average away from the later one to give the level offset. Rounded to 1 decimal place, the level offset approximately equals 0.0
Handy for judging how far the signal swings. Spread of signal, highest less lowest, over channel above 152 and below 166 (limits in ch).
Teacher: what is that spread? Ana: 0.40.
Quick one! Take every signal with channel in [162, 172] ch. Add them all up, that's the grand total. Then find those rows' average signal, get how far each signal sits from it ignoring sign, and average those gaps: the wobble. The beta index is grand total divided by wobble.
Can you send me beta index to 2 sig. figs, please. 39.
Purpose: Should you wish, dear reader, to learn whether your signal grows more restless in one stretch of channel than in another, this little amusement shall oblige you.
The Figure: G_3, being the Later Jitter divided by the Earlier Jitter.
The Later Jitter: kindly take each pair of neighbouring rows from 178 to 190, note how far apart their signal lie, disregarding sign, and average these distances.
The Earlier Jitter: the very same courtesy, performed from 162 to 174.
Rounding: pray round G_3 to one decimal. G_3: 0.1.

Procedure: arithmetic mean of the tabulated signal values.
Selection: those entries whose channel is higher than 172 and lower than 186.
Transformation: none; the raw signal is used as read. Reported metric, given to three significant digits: 2.14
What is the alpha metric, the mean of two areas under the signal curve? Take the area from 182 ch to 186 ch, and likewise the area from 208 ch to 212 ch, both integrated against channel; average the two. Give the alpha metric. 8.8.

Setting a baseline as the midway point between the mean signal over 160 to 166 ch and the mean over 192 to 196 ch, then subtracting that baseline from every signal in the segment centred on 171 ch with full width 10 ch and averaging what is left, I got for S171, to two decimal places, -0.12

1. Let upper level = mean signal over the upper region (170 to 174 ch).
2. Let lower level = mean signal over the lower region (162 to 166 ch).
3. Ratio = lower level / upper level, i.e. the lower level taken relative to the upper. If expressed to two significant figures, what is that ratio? 0.69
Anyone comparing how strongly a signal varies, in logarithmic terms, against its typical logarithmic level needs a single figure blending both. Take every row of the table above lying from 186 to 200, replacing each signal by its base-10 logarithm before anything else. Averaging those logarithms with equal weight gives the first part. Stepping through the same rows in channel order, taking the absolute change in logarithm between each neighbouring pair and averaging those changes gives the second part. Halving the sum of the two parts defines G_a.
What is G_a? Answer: 0.180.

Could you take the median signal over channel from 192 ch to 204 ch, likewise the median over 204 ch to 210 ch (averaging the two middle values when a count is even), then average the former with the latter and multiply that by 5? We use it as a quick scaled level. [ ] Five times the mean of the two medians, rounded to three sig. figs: 11.4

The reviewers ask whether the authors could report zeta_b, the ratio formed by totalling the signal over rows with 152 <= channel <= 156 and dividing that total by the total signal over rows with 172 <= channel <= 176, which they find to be 0.53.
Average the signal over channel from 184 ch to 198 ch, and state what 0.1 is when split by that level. 0.044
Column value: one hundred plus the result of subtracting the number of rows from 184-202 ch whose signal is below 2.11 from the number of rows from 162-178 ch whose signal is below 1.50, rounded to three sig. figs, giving 104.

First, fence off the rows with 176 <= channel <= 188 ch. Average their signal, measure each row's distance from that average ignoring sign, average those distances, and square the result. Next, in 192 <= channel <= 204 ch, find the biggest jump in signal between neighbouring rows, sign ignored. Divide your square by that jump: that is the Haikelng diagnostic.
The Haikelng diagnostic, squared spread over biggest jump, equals 0.01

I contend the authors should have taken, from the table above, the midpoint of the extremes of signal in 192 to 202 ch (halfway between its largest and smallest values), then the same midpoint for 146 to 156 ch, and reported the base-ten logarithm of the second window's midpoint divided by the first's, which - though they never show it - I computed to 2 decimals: -0.24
